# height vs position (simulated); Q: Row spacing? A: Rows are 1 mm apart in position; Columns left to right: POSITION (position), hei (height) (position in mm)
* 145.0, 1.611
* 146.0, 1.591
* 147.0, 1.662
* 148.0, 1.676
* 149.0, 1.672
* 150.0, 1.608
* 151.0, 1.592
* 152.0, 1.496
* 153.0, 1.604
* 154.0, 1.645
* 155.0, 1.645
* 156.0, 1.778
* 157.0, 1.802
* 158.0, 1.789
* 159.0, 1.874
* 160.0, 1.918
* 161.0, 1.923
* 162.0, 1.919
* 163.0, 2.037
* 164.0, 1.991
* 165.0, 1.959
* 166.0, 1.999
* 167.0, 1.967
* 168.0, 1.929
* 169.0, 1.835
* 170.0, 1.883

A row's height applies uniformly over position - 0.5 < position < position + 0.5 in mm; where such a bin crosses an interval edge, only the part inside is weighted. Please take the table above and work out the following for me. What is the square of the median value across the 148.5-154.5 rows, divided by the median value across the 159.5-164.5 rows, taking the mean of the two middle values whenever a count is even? 1.34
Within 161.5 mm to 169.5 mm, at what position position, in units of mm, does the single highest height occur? 163.0 mm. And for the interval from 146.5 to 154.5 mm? 148.0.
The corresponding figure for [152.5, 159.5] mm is 159.0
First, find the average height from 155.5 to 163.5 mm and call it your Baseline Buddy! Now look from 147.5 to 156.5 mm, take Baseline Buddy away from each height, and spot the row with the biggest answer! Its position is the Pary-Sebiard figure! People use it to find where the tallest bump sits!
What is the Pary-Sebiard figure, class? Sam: 156.0 mm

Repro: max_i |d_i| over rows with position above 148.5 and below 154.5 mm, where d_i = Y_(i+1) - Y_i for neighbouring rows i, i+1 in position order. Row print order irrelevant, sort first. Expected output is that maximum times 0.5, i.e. 0.054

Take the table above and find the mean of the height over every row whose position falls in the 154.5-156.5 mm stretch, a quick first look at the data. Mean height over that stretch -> 1.71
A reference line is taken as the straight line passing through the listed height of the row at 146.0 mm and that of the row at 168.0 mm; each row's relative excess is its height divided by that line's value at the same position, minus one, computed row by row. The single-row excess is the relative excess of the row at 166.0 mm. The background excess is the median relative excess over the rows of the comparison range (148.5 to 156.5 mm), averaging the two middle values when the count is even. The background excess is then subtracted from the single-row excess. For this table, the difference 0.10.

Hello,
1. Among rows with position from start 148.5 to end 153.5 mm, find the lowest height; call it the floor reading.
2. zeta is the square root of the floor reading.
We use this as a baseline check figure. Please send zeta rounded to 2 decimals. 1.22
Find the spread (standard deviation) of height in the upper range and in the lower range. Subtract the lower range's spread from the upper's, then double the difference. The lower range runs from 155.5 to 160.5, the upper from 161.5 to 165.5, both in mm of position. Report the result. -0.022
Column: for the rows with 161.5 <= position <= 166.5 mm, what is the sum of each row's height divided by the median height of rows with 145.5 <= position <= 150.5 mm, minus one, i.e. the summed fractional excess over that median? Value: 1.0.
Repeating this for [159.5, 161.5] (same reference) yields 0.3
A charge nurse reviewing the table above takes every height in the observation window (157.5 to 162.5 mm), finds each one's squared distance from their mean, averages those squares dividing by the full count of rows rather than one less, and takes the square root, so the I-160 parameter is 0.051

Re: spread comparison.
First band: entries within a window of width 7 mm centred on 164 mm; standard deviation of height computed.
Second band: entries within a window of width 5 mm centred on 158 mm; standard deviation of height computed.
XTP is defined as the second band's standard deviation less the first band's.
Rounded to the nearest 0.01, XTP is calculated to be 0.02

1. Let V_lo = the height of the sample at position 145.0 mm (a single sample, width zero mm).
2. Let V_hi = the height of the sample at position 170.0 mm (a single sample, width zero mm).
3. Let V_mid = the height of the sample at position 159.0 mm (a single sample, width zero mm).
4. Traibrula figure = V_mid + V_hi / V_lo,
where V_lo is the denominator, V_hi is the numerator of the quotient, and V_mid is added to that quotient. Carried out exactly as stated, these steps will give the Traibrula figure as 3.04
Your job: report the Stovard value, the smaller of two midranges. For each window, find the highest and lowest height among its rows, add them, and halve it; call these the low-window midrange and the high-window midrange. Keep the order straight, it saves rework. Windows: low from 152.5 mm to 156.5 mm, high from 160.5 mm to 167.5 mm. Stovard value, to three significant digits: 1.69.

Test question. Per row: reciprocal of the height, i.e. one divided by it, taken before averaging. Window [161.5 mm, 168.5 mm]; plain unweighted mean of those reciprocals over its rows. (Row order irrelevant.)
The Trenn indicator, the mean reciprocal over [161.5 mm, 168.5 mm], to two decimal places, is 0.51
